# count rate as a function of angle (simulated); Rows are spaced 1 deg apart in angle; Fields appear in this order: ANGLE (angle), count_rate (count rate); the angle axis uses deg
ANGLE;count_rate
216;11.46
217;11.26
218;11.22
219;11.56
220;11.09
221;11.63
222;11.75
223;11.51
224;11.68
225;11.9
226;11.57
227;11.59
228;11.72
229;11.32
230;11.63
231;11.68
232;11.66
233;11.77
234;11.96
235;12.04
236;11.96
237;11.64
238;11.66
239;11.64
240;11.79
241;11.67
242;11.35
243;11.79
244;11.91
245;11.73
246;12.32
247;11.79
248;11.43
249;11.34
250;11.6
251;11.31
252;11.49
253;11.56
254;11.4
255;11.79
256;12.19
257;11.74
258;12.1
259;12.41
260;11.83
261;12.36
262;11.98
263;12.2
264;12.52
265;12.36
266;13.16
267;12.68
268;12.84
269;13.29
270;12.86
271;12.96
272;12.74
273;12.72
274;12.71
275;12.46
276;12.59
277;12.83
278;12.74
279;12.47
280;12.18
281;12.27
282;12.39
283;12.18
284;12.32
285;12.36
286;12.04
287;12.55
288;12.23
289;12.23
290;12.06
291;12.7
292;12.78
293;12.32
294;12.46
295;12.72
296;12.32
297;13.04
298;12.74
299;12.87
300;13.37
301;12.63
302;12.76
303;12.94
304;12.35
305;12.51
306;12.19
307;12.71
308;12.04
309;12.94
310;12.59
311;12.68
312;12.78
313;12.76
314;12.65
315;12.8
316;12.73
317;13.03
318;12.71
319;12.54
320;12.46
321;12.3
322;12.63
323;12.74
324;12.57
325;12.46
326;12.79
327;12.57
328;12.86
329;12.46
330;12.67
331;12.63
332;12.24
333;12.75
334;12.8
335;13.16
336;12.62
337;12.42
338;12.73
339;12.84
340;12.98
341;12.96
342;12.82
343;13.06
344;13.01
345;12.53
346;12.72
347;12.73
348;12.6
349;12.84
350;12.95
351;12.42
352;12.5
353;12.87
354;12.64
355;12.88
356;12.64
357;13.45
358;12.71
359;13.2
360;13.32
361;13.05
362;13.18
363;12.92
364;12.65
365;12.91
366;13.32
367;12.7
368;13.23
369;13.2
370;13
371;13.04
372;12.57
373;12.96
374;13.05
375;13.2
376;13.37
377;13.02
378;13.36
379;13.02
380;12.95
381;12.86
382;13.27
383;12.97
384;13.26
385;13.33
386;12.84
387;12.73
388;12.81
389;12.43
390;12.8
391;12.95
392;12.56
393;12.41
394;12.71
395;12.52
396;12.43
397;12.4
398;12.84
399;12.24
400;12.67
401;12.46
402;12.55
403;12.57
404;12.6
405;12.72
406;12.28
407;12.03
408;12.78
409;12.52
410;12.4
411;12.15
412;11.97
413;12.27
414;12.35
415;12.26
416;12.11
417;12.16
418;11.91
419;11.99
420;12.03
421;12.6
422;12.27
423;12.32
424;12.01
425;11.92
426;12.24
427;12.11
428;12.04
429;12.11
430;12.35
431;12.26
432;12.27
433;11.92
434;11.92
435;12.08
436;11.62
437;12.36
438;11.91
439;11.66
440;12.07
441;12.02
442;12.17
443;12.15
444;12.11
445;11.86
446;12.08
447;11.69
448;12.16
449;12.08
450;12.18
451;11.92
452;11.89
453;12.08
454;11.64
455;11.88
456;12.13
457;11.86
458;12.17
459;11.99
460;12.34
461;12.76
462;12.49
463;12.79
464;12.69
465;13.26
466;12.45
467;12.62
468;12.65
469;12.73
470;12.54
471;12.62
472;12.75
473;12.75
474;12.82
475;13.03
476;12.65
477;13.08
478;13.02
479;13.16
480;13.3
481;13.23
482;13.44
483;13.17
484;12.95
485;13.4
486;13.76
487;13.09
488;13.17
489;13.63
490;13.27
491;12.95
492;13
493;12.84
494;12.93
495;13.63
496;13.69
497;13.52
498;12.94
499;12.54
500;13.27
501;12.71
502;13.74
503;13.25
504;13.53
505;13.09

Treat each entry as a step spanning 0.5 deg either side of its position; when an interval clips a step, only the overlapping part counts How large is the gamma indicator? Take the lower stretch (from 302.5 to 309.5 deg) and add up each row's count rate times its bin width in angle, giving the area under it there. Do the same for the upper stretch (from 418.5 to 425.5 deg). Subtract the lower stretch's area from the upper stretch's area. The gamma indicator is -3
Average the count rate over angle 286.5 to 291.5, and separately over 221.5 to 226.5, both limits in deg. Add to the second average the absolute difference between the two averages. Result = 12.4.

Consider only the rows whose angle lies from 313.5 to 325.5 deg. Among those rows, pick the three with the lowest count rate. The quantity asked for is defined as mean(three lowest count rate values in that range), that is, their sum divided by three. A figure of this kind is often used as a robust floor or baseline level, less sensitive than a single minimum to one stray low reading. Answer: 12.4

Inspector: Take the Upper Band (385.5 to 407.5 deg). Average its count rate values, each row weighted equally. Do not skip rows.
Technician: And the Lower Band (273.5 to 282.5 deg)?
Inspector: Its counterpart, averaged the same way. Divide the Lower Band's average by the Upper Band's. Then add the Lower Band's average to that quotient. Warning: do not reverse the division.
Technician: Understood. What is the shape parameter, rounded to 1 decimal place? 13.5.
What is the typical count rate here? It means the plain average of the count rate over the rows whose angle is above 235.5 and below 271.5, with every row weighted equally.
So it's 12.0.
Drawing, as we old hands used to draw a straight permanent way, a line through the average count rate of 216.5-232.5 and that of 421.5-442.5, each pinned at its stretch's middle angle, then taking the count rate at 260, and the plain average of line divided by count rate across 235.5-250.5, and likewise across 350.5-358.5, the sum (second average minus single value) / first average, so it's -11.0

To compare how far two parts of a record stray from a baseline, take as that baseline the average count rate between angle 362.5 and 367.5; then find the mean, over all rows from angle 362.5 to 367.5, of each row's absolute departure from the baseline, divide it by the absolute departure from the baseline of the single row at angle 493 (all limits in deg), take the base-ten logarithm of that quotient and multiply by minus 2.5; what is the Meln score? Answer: -1.2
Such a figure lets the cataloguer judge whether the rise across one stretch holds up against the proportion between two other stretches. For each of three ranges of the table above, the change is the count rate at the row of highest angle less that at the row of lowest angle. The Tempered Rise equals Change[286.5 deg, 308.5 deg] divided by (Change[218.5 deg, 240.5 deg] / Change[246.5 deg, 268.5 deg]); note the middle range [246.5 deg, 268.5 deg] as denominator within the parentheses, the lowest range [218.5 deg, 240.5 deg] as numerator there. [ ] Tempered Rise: -2.3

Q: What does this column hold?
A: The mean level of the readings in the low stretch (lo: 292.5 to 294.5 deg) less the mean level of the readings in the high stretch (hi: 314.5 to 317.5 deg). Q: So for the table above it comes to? -0.46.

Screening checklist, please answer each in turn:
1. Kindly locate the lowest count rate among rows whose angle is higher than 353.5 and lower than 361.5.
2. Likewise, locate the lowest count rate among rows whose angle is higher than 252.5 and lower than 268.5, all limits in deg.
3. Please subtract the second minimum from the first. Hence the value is 1.2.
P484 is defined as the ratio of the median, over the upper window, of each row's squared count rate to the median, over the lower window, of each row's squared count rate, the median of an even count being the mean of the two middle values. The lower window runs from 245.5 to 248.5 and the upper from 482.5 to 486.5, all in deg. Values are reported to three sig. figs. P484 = 1.27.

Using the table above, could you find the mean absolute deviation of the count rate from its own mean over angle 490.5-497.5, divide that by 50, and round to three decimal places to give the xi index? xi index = 0.007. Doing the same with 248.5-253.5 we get 0.002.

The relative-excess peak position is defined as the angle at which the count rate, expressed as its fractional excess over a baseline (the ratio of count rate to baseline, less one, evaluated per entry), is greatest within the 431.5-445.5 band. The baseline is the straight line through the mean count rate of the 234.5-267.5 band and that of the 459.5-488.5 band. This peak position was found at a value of 437 deg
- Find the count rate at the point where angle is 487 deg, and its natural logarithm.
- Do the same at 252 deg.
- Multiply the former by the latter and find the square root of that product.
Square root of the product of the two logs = 2.51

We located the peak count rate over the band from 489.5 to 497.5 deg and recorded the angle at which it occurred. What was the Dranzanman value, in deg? 496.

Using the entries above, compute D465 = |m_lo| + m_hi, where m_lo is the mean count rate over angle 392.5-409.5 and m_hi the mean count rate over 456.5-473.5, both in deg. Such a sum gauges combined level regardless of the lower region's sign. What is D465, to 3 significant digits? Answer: 25.1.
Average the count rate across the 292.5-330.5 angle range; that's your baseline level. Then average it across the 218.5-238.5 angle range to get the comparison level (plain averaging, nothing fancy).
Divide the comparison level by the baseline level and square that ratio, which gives 0.85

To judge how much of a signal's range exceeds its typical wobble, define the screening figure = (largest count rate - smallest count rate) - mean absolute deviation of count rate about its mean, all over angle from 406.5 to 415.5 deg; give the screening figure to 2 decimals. 0.62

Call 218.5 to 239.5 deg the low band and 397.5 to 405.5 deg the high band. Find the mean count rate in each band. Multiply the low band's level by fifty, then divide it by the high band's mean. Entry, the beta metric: 46.4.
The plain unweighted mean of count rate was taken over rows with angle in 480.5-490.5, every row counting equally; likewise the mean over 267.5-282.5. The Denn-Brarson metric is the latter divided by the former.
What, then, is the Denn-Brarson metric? 0.952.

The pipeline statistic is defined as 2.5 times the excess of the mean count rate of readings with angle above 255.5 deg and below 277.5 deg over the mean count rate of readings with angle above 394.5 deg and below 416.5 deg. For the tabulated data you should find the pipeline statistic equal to 0.27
